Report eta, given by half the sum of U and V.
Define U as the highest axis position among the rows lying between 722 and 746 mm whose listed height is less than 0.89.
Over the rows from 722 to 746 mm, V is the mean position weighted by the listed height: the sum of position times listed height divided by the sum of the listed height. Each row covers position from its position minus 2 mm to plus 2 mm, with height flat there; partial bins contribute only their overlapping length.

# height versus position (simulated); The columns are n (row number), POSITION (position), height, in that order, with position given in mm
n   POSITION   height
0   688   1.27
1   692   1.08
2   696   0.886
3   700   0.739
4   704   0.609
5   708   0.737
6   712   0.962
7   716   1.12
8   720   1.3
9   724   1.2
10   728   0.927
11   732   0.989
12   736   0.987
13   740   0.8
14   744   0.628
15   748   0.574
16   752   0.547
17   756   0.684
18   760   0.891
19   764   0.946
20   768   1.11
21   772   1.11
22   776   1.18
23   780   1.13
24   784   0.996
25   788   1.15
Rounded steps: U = 744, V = 732.8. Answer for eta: 738.4 mm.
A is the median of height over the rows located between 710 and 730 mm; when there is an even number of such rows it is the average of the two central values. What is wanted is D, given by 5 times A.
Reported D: 5.60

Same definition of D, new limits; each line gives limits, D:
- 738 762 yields 3.28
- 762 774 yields 5.55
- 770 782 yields 5.65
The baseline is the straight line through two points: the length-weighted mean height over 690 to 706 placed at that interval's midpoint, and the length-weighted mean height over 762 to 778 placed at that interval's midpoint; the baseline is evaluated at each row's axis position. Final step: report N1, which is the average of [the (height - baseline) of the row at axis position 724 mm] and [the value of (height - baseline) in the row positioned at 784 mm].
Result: 0.1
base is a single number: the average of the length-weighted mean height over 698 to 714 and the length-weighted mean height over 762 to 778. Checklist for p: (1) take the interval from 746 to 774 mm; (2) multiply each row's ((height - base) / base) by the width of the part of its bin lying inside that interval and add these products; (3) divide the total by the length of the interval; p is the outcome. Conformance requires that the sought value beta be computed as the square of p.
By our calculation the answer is 0.009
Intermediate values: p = -0.09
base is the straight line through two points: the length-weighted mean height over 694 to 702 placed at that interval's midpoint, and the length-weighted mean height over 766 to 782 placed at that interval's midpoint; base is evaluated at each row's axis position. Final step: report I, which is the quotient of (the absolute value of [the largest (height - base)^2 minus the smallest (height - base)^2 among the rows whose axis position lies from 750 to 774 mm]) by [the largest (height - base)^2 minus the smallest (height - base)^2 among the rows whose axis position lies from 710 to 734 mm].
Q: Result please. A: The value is 1.6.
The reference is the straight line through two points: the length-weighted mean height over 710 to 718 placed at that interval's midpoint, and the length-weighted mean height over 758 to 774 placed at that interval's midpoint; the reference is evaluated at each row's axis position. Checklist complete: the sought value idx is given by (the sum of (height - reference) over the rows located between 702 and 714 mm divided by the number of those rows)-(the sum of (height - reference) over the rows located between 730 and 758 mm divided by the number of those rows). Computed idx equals 0.0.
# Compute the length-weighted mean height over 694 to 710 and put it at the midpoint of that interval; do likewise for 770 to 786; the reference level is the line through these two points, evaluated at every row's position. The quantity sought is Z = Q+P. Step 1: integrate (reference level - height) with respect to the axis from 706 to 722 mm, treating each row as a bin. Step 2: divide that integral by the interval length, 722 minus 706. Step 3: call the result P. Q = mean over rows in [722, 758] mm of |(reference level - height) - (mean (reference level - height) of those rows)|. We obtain 0.00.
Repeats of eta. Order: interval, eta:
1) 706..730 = 713.3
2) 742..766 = 755.6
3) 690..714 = 704.8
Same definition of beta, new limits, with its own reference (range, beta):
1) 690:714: 0.009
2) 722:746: 0.000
